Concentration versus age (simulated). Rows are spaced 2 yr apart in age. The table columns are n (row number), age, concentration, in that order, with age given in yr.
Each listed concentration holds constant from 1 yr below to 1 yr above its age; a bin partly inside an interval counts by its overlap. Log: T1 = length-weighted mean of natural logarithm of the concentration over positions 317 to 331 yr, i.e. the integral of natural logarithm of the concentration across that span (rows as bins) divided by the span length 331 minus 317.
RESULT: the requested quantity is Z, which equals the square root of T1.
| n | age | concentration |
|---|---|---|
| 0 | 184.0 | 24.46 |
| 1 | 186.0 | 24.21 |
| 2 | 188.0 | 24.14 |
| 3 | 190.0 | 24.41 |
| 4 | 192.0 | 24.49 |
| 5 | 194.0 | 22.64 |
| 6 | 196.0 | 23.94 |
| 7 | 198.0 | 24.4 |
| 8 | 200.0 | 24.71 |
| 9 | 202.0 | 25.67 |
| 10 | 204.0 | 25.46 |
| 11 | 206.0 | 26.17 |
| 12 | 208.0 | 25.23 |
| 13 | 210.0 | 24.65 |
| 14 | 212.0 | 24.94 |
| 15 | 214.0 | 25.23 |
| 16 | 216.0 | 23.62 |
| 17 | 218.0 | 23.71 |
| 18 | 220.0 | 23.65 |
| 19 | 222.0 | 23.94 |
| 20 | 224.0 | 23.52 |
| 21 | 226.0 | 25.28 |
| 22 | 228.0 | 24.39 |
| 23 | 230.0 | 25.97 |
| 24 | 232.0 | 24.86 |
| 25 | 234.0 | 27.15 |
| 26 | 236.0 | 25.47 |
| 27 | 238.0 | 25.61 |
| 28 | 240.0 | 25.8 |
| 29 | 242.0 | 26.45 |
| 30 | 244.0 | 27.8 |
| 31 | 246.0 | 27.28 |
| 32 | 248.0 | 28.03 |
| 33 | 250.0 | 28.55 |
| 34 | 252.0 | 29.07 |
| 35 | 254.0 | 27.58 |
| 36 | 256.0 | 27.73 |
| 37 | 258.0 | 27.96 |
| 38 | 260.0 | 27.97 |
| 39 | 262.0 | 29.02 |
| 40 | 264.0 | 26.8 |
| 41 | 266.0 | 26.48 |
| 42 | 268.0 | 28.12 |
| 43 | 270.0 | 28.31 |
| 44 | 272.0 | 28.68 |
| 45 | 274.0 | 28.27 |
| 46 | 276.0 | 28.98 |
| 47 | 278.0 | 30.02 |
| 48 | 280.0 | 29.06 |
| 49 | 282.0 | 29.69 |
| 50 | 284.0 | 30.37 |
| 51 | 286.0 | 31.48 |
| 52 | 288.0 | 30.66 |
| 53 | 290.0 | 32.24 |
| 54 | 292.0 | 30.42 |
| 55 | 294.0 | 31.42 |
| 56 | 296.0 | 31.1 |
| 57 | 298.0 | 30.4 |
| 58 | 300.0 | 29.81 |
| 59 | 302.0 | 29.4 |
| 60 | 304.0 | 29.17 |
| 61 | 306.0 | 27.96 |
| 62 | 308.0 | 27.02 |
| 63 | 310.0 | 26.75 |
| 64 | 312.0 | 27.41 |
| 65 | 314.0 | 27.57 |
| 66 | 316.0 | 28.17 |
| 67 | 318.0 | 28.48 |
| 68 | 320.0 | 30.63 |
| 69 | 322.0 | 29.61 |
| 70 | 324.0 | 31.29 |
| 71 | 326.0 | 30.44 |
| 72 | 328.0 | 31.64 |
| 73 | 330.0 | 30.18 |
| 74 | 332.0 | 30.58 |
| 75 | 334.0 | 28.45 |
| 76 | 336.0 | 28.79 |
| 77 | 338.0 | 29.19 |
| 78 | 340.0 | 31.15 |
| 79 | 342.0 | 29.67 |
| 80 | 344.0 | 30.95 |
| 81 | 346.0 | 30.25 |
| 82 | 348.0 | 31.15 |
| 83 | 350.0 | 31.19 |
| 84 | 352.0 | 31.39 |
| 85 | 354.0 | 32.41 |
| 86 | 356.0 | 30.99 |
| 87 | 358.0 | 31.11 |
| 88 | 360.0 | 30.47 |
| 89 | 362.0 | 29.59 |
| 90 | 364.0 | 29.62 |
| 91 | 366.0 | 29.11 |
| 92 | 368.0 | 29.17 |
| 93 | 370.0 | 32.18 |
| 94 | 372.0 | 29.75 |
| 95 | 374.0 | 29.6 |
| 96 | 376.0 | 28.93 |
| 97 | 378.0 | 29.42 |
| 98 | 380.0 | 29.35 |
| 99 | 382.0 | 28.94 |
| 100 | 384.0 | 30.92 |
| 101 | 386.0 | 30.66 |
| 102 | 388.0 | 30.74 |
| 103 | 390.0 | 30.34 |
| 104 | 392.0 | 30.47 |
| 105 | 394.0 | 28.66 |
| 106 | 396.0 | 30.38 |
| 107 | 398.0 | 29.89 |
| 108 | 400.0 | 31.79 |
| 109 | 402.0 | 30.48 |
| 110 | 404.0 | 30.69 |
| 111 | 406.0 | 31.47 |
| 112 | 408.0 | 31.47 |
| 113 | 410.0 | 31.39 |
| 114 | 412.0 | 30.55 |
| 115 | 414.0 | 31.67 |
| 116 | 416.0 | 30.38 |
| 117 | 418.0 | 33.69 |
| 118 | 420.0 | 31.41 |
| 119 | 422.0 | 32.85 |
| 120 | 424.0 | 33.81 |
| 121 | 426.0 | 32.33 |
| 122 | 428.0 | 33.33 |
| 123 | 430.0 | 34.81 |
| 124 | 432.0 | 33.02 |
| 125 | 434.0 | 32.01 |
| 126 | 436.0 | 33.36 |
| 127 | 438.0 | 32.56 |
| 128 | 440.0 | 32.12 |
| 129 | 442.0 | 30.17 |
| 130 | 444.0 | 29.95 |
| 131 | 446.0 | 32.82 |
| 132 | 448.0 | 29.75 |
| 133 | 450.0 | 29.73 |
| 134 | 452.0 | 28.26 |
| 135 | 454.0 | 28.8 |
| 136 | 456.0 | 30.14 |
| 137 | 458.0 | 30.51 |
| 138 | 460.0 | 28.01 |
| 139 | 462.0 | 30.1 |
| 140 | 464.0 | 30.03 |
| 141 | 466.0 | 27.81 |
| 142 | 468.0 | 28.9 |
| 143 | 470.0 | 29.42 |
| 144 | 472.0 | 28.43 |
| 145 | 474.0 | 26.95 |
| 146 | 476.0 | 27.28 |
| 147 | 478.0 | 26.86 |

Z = 1.85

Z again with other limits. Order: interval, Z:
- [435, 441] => 1.87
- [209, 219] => 1.79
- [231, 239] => 1.80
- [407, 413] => 1.85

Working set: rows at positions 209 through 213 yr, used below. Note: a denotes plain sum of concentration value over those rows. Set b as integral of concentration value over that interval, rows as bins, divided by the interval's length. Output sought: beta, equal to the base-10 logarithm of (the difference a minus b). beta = 1.4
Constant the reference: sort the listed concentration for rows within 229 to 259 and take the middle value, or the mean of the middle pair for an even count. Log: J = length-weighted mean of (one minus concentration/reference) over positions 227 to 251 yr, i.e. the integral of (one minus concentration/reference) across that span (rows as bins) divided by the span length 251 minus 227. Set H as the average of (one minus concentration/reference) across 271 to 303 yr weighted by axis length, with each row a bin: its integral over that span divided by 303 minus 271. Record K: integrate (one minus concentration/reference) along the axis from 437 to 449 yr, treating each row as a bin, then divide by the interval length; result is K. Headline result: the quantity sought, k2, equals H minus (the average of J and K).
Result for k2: -0.05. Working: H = -0.10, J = 0.03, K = -0.14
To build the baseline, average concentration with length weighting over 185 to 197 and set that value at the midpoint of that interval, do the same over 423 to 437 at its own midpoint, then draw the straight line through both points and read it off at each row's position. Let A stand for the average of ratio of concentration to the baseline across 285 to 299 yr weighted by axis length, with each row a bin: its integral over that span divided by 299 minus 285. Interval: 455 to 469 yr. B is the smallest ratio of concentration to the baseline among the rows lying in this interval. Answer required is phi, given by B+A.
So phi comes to 1.92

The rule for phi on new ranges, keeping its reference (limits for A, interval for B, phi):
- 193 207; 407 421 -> 1.95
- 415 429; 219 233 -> 1.92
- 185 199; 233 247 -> 1.99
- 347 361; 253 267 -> 2.02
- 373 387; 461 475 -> 1.72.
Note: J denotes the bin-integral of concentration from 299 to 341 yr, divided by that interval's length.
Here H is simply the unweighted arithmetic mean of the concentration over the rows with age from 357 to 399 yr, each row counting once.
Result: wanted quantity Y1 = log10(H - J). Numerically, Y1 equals -0.1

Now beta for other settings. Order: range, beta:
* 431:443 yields 2.2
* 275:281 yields 1.8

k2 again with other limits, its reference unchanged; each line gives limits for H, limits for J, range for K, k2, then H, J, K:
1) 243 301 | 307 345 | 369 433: 0.04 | -0.07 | -0.08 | -0.14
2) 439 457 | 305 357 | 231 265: -0.06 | -0.11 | -0.09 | 0.00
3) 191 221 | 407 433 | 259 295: 0.23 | 0.10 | -0.19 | -0.08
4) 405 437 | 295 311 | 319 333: -0.09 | -0.19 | -0.06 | -0.12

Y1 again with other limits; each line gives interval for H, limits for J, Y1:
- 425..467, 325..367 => -0.3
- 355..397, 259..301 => -0.3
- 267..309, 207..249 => 0.6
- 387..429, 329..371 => 0.0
